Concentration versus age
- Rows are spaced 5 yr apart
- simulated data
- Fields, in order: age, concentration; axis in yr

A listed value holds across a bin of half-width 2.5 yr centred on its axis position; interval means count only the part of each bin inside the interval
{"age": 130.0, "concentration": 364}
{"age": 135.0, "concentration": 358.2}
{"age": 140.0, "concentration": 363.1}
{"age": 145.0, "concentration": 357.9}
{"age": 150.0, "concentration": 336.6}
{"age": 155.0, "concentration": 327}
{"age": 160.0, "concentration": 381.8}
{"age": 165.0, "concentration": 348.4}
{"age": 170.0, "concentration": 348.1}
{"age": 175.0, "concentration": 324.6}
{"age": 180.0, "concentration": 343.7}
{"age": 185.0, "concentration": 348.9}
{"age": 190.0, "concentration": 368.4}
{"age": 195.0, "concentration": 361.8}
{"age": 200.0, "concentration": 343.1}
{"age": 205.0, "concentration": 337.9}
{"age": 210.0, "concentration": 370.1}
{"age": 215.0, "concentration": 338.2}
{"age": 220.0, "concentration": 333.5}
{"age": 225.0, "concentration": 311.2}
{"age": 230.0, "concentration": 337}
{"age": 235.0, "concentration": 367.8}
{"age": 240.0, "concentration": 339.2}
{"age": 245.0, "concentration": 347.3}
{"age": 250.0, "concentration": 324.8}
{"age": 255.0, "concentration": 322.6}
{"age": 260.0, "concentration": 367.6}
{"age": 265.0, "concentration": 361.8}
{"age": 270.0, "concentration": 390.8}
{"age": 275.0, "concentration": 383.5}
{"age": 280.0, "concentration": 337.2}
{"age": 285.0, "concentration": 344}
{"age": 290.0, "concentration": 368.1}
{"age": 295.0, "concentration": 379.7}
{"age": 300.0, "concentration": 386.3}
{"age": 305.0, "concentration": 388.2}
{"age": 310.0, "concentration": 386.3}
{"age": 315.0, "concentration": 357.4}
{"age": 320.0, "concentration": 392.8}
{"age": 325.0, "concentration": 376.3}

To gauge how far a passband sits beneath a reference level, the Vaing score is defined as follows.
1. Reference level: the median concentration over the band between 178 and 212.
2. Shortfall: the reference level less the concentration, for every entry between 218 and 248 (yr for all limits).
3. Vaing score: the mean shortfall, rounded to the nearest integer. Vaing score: 10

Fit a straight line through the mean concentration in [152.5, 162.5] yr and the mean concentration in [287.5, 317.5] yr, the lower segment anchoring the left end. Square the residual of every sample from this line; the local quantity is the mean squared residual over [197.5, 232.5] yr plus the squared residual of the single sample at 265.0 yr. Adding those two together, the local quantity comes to 1001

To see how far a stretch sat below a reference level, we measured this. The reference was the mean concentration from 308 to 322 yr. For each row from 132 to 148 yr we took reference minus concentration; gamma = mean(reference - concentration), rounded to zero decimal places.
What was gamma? 19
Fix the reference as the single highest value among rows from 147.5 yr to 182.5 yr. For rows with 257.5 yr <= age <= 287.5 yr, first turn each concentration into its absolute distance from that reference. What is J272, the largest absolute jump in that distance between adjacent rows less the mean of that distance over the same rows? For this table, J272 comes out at 22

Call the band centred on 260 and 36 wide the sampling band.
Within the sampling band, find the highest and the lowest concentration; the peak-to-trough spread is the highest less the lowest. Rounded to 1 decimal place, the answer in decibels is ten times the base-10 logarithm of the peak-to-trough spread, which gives 18.3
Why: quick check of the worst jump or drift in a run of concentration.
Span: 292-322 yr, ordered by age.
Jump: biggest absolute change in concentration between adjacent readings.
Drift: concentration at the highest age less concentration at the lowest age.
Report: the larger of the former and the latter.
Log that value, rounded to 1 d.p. 35.4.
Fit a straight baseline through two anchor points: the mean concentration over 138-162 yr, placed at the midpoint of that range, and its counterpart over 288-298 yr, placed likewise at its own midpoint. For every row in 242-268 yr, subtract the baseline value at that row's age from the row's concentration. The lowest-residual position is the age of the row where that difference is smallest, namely 255.0 yr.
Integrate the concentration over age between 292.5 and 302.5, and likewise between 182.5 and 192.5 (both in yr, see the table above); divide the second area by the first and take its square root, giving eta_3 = 0.97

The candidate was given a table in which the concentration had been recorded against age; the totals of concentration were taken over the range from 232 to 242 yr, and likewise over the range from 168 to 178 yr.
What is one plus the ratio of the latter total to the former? 1.95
